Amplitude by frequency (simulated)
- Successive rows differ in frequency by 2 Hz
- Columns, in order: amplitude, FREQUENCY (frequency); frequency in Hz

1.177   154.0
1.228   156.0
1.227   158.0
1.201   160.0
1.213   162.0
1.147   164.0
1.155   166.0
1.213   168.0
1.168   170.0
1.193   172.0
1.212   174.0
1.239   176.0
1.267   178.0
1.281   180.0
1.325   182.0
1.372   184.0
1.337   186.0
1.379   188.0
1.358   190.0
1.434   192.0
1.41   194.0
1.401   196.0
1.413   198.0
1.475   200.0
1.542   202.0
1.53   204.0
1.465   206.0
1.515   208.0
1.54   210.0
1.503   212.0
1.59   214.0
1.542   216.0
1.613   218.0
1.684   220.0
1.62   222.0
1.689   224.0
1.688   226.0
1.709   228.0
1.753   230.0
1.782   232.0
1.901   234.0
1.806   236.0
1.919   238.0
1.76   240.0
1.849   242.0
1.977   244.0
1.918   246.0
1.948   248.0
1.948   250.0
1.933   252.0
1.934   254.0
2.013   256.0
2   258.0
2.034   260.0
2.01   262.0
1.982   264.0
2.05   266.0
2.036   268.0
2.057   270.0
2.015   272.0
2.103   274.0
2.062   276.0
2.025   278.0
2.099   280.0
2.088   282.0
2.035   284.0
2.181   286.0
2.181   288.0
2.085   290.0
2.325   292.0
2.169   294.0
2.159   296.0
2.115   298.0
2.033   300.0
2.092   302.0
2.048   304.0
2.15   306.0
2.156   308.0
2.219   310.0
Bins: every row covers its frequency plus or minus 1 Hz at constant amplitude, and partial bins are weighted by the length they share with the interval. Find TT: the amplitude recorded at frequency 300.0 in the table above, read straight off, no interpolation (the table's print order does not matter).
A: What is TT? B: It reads 2.033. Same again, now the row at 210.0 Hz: 1.54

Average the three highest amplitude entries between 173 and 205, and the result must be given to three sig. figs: 1.52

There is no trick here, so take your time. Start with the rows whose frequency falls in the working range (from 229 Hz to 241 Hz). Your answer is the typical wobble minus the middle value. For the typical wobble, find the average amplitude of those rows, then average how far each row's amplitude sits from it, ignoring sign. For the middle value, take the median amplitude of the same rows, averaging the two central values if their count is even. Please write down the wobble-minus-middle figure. -1.7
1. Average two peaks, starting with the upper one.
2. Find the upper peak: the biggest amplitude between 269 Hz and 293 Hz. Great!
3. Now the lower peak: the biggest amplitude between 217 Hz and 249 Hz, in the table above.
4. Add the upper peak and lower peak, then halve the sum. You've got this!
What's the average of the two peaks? 2.2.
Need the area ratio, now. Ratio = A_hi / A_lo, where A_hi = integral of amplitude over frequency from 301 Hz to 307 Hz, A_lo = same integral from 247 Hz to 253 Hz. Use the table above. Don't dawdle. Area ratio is 1.1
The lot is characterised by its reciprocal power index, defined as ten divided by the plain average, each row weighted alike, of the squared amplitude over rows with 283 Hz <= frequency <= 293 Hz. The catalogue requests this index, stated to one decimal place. 2.1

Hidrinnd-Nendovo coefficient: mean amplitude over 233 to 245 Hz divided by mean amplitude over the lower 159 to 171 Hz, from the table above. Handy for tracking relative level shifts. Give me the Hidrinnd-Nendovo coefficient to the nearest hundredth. 1.58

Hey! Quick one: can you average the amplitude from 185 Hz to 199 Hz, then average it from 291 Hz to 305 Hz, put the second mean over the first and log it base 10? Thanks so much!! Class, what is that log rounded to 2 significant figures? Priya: 0.19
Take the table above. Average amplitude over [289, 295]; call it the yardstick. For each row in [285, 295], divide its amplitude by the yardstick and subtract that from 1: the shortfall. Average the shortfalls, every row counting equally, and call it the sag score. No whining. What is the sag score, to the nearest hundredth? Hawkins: 0.00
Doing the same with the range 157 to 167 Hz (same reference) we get 0.46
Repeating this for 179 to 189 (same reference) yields 0.39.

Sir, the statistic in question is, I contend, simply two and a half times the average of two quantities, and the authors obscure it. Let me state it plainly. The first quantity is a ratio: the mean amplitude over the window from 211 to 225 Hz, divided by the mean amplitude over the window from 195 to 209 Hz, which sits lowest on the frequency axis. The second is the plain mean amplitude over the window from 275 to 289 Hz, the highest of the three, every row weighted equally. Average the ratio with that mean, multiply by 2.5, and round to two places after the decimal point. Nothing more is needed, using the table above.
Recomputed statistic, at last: 3.98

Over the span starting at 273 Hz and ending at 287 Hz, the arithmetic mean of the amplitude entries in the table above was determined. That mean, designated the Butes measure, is 2.1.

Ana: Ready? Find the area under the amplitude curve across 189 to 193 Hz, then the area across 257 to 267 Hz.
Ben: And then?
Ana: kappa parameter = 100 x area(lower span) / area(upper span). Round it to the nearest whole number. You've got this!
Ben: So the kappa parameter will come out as 28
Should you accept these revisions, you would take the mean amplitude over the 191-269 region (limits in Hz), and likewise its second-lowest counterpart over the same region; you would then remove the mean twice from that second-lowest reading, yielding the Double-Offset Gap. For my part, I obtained -2.07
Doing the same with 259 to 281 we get -2.08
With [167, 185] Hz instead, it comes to -1.31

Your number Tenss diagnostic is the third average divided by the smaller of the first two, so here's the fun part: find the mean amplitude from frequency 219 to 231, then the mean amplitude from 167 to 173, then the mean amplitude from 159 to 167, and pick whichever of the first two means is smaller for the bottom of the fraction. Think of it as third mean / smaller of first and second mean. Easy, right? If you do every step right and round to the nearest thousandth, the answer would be 0.990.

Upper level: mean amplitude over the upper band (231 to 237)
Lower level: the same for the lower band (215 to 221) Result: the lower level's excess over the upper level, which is -0.22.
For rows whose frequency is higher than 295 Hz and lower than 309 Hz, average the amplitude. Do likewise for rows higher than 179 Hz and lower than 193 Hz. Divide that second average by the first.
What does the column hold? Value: 0.64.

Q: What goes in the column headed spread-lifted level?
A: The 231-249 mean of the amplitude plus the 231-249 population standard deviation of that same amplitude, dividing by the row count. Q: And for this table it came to 1.95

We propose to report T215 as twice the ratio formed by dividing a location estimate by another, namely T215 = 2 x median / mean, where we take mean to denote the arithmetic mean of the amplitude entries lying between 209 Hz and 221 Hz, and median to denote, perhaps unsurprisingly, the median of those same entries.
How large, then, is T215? 1.98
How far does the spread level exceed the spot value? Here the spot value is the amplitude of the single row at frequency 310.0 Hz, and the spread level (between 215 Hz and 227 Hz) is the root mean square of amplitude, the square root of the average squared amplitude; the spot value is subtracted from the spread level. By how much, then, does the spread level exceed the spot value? -0.58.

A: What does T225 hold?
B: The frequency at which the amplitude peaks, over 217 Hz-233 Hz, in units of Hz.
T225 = 232.0 Hz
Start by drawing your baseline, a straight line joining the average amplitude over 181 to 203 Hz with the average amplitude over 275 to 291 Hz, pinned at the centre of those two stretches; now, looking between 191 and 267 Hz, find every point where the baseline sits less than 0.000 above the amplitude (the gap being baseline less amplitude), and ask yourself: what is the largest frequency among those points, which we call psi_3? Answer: 266.0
